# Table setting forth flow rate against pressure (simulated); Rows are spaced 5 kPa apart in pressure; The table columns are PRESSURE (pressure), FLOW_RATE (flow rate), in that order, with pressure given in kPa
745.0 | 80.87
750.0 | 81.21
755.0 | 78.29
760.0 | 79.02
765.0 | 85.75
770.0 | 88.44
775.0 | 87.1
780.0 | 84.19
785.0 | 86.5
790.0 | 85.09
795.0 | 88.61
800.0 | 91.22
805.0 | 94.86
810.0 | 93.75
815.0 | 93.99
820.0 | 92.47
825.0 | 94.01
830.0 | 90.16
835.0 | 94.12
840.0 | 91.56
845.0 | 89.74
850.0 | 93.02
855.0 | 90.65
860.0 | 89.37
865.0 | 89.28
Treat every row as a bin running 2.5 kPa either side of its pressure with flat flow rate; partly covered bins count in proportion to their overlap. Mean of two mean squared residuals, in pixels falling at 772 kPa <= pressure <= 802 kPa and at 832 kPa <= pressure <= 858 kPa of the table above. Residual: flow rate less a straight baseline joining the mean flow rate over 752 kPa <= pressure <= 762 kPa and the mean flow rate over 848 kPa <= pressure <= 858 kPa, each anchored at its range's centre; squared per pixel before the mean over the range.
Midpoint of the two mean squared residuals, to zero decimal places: 14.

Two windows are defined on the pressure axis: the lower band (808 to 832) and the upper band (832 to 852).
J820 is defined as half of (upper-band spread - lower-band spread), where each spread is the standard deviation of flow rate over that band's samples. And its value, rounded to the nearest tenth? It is 0.1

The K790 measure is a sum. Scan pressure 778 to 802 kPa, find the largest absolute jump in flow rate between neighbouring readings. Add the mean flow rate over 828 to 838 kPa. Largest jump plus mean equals 95.7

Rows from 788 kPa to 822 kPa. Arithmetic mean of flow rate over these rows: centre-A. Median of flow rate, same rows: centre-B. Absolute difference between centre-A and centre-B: 1.0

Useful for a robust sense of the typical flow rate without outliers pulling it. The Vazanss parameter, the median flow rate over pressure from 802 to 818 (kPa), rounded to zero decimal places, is 94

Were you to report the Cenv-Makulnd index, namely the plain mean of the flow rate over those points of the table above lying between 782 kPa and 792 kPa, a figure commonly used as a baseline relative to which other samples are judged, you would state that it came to 85.8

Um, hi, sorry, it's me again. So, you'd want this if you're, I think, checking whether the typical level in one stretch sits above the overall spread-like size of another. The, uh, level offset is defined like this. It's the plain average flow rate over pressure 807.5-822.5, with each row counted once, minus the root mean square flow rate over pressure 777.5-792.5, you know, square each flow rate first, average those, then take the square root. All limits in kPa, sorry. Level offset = 8.1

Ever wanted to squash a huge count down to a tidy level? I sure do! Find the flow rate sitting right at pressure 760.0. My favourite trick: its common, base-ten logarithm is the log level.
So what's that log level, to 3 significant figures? 1.90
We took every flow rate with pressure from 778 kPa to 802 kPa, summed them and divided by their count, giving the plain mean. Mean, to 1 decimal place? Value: 87.1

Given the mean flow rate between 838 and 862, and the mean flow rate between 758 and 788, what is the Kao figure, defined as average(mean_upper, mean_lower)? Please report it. 88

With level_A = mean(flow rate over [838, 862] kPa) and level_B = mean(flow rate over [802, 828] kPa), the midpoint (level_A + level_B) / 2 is 92.3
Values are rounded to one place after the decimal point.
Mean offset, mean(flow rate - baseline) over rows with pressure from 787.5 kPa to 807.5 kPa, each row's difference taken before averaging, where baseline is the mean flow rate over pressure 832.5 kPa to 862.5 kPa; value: -1.5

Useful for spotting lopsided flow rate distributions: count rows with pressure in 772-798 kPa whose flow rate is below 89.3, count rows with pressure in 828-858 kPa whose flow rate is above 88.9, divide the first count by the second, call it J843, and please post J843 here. 0.83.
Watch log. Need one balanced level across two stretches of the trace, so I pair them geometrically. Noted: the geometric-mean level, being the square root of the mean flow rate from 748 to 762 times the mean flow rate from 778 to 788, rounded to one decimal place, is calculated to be 82.4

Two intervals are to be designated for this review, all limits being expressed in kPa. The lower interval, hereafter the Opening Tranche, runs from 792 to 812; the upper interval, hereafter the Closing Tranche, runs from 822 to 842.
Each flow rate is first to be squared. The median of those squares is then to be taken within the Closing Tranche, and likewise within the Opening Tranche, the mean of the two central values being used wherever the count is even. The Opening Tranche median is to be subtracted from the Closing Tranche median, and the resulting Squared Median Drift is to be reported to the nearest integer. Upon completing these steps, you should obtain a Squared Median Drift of 55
